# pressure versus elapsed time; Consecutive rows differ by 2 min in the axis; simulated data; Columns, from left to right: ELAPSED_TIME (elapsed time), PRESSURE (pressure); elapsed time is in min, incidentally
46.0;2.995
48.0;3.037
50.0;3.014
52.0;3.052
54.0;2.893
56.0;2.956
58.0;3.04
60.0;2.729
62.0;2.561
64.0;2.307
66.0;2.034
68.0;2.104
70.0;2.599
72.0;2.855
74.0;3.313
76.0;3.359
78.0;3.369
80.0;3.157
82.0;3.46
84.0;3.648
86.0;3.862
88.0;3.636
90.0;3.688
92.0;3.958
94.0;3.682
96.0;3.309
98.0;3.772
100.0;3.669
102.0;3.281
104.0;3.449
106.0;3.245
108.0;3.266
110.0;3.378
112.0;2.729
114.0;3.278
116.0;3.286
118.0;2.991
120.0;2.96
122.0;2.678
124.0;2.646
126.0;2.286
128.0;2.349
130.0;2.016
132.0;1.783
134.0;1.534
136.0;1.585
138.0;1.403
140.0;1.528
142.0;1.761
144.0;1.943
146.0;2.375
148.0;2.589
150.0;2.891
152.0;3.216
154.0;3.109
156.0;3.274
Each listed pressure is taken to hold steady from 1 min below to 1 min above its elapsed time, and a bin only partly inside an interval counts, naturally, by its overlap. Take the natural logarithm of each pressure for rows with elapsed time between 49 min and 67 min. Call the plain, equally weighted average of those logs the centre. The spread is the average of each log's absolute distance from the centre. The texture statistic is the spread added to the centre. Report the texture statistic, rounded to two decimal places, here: 1.11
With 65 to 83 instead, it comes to 1.22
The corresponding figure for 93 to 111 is 1.29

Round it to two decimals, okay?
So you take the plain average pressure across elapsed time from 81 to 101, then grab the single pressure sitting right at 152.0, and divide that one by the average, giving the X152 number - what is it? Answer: 0.88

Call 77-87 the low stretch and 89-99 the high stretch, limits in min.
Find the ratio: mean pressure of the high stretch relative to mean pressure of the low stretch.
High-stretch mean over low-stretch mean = 1.05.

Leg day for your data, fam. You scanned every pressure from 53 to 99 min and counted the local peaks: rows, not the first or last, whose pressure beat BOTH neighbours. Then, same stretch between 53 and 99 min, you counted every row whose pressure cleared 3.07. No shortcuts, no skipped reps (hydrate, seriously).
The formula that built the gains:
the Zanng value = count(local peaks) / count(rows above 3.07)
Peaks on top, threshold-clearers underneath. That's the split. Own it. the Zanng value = 0.308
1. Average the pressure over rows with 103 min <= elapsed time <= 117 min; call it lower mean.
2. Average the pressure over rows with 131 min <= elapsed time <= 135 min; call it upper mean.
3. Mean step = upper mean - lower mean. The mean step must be -1.6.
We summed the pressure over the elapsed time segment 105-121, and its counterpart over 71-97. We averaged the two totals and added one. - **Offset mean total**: 36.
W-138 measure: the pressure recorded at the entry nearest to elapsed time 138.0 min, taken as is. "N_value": 1.403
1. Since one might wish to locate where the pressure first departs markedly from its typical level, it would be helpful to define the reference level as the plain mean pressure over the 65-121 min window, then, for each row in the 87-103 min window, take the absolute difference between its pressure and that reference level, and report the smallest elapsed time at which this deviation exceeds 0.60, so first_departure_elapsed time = 92.0 min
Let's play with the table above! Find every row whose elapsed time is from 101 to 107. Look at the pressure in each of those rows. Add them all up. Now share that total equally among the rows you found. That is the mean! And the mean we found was 3.3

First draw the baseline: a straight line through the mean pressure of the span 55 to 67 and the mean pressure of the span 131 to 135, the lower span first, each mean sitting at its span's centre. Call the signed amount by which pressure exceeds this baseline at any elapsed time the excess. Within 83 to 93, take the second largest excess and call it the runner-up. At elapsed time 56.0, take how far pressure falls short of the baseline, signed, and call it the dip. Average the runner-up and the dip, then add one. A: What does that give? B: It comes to 1.65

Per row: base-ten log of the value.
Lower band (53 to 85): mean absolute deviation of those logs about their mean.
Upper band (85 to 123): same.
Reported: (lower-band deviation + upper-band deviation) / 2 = 0.049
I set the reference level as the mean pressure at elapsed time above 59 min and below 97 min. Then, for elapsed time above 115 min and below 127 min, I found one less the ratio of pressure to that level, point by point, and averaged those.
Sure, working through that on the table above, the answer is 0.11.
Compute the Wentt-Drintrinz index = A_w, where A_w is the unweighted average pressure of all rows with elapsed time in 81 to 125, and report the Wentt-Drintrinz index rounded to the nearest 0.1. 3.4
